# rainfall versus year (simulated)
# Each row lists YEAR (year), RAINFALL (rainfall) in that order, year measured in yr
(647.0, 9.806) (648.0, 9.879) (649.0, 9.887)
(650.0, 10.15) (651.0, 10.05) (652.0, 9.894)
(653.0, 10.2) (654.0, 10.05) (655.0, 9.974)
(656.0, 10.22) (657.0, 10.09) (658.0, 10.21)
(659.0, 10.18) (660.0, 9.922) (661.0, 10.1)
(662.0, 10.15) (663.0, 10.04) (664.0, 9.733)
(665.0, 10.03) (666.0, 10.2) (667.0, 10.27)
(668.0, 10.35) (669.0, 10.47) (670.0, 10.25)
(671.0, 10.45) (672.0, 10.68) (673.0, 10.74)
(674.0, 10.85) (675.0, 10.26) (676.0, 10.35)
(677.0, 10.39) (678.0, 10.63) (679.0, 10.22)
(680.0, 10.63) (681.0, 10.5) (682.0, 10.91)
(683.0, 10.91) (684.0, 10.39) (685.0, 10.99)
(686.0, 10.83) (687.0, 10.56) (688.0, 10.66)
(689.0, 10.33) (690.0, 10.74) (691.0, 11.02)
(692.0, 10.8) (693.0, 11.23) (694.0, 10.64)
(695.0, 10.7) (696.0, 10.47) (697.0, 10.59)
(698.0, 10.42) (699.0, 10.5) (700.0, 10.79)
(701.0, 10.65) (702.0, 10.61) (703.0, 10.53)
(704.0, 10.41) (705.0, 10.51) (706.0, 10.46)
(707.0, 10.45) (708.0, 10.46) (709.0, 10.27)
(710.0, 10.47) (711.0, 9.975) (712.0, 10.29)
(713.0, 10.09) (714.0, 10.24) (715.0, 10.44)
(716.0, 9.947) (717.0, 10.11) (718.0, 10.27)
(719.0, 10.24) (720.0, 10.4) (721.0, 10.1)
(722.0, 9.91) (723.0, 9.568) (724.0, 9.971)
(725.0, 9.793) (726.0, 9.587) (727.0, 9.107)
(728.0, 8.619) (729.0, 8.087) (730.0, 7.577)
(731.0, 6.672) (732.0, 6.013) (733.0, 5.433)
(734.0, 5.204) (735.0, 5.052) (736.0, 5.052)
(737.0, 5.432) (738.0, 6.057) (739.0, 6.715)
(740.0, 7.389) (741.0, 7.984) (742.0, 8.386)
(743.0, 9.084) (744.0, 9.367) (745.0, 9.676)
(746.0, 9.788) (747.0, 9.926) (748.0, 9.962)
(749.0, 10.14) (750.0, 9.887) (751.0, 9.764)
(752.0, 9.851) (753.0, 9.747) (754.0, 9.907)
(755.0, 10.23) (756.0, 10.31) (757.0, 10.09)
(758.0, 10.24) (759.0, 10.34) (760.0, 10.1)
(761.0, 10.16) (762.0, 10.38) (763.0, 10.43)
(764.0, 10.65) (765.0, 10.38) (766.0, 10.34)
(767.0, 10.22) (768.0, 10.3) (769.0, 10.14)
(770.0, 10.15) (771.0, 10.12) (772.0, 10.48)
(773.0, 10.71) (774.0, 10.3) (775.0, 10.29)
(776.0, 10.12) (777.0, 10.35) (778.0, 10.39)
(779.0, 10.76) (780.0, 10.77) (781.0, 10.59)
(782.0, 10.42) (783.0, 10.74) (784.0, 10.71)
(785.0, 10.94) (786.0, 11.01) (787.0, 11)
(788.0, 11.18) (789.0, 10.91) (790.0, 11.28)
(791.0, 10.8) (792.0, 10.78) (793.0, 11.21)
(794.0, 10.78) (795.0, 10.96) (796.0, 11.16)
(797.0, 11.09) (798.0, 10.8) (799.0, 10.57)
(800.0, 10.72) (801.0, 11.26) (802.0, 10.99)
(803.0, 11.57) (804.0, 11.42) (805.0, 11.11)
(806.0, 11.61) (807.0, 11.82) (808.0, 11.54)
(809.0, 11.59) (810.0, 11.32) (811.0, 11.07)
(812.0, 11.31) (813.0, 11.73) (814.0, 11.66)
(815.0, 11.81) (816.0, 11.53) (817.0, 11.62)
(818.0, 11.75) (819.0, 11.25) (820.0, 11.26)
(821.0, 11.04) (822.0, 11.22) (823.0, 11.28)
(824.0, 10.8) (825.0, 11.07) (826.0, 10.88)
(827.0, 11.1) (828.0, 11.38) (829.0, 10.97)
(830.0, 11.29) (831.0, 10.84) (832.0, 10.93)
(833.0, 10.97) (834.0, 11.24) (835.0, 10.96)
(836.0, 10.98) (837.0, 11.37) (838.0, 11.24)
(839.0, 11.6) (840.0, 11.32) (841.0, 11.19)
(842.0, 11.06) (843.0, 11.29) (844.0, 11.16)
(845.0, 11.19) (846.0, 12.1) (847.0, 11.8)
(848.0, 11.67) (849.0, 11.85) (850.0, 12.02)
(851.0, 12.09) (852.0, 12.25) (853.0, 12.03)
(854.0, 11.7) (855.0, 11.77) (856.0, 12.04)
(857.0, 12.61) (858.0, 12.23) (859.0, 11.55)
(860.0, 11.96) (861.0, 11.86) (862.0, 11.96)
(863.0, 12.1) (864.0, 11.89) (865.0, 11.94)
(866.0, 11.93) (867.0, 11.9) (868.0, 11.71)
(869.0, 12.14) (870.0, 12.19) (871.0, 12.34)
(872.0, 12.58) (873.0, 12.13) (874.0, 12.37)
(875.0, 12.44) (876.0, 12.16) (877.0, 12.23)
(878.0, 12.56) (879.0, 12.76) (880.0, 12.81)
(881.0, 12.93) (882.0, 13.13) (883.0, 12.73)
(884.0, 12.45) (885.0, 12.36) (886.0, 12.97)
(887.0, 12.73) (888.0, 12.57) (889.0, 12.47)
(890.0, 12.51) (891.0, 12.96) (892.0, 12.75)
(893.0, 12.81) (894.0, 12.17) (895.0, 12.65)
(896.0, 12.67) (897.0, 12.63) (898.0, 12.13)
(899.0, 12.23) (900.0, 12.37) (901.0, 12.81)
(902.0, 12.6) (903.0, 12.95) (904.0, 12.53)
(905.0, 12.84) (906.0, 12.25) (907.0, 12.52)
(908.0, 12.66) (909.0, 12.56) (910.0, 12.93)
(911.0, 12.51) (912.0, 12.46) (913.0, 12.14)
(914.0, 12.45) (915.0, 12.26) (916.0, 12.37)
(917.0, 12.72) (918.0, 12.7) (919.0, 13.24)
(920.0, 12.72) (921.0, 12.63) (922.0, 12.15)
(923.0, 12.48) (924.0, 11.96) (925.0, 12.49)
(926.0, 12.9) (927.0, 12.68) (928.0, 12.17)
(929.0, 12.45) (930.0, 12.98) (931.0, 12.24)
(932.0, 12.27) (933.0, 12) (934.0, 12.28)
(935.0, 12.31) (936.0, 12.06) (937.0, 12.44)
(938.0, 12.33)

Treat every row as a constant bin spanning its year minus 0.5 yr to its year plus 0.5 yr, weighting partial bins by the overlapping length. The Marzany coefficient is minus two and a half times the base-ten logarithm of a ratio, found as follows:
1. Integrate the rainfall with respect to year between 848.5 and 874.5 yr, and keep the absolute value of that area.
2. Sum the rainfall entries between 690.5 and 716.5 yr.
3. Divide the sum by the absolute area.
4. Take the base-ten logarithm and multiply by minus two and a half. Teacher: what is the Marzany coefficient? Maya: 0.15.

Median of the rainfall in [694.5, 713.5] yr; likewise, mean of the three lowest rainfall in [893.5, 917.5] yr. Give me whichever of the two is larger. 12.1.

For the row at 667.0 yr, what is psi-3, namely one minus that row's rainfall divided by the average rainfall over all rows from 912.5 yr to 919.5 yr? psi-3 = 0.182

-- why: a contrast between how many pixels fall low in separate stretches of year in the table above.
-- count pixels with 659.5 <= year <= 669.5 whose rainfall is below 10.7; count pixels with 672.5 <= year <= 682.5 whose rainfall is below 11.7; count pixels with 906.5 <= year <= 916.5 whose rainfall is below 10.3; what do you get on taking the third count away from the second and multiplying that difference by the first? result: 100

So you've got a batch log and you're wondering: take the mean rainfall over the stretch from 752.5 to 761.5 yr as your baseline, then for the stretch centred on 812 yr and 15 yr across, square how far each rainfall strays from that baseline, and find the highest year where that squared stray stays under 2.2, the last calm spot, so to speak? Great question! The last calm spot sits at 819.0 yr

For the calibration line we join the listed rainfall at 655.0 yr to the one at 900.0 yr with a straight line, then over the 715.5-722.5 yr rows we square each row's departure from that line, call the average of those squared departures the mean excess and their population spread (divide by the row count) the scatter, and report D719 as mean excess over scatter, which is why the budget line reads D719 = 1.5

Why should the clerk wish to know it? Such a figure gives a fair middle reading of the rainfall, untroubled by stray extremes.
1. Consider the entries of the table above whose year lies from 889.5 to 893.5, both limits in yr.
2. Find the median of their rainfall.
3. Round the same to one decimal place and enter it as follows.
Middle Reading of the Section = 12.8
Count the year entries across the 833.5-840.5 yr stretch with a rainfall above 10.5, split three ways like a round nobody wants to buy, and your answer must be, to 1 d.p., 2.3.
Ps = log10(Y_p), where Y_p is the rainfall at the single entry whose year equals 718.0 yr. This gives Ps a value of 1.01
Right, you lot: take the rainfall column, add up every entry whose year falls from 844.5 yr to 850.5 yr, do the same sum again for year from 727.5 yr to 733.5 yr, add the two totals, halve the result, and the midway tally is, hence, 57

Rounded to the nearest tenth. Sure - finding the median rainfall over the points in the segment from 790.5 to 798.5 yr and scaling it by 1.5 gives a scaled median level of 16.3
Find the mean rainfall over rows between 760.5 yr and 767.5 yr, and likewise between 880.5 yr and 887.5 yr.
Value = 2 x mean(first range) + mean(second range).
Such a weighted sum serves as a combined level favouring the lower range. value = 33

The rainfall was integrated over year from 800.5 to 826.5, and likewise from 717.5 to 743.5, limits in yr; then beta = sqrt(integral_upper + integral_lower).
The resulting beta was 22.4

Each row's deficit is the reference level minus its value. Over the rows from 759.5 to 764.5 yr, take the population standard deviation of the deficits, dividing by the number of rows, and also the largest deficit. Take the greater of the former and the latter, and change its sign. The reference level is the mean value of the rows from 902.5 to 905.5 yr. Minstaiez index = -2.7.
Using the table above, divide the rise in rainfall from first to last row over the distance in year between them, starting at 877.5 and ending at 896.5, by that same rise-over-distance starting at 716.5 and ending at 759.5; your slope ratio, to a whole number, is 1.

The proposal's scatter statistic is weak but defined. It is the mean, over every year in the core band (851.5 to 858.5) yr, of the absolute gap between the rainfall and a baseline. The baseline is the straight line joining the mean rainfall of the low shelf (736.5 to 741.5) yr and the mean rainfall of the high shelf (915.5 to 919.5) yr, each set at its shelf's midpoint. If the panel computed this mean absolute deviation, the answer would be 1.4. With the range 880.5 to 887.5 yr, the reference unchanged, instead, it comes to 1.1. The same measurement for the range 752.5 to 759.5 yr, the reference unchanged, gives 2.8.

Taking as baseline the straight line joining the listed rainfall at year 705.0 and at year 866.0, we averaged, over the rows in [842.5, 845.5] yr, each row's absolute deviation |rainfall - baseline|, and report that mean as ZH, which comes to 0.52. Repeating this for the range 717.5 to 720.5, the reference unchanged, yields 0.33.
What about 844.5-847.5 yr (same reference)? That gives 0.31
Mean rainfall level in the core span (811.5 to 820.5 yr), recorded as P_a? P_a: 11.5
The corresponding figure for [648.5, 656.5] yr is 10.1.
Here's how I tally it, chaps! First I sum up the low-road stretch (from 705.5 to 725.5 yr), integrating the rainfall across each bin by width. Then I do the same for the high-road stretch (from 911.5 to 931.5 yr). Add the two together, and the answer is 454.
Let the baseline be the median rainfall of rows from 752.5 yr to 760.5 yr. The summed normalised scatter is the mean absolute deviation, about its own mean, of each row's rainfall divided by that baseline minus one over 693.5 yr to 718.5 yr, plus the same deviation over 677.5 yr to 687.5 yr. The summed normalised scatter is 0.036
